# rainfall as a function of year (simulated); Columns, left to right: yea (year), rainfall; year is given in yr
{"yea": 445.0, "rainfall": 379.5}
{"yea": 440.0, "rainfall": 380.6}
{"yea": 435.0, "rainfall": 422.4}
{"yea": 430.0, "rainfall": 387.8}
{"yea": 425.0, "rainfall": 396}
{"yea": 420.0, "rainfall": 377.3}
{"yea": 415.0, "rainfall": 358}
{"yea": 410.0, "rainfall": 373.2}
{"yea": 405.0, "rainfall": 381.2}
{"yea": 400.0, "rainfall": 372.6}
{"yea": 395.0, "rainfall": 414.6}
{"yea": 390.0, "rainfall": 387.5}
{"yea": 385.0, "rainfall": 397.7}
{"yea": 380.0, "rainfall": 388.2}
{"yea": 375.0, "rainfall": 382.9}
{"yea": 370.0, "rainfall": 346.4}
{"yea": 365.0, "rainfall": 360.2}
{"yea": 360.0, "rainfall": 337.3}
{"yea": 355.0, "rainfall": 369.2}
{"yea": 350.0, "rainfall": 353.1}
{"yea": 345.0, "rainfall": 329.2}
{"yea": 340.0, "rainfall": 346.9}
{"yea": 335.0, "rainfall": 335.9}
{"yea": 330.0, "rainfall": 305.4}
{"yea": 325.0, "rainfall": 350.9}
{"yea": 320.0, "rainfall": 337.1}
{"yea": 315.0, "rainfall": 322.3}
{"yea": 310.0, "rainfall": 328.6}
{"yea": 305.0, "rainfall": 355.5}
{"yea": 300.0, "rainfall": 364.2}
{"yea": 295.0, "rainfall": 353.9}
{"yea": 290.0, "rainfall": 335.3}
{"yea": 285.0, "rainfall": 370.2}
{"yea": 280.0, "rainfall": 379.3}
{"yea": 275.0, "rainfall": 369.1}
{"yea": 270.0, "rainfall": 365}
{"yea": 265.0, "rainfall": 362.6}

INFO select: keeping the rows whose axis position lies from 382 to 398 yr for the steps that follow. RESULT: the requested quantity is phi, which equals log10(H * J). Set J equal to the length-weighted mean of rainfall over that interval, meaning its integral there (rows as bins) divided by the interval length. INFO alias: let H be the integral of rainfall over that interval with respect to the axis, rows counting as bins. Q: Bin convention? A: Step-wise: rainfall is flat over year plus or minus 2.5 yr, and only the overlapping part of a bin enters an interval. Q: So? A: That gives 6.41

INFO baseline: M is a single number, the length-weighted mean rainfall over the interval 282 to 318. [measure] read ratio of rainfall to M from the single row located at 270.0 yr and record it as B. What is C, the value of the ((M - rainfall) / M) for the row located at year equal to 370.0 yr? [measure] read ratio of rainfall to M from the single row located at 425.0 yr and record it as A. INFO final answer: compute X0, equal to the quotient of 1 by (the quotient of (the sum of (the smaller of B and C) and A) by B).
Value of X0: 0.92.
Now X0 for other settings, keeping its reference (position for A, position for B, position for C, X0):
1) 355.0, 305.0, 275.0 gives 1.02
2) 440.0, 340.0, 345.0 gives 0.87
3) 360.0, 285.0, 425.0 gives 1.28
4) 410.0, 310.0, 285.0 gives 0.94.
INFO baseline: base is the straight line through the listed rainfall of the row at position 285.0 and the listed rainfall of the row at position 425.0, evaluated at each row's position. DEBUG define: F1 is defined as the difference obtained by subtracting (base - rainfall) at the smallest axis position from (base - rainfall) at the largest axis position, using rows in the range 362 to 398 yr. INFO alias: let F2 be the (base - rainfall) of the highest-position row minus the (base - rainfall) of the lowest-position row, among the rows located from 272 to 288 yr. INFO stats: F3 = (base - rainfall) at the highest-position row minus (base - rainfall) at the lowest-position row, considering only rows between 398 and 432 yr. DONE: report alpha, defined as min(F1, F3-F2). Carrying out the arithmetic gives -49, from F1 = -49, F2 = 1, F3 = -10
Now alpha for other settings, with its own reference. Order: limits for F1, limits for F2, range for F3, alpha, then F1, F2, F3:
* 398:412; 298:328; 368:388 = -66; 1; 18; -49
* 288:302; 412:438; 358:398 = -27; -27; -61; -71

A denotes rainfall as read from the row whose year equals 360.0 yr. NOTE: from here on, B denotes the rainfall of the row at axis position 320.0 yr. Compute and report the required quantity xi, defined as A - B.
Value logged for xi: 0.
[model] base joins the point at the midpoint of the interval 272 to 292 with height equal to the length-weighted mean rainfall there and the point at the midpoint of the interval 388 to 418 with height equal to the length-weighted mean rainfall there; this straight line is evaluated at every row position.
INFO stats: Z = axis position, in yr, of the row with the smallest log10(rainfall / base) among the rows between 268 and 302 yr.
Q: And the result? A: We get 290.0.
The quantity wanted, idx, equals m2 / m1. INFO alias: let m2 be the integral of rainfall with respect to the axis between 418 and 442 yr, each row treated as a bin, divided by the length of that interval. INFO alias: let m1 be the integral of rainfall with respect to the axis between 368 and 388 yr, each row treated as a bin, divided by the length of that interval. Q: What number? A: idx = 1.04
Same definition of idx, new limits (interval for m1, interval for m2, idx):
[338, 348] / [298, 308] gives 1.06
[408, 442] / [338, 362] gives 0.90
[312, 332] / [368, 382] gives 1.13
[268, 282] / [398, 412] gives 1.01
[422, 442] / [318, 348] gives 0.84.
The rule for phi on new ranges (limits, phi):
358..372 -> 6.23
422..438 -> 6.41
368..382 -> 6.29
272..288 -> 6.34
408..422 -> 6.28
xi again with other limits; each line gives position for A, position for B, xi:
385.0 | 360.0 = 60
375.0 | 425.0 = -13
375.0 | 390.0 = -5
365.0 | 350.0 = 7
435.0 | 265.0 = 60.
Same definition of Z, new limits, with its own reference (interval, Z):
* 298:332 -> 330.0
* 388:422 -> 415.0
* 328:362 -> 330.0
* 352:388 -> 360.0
